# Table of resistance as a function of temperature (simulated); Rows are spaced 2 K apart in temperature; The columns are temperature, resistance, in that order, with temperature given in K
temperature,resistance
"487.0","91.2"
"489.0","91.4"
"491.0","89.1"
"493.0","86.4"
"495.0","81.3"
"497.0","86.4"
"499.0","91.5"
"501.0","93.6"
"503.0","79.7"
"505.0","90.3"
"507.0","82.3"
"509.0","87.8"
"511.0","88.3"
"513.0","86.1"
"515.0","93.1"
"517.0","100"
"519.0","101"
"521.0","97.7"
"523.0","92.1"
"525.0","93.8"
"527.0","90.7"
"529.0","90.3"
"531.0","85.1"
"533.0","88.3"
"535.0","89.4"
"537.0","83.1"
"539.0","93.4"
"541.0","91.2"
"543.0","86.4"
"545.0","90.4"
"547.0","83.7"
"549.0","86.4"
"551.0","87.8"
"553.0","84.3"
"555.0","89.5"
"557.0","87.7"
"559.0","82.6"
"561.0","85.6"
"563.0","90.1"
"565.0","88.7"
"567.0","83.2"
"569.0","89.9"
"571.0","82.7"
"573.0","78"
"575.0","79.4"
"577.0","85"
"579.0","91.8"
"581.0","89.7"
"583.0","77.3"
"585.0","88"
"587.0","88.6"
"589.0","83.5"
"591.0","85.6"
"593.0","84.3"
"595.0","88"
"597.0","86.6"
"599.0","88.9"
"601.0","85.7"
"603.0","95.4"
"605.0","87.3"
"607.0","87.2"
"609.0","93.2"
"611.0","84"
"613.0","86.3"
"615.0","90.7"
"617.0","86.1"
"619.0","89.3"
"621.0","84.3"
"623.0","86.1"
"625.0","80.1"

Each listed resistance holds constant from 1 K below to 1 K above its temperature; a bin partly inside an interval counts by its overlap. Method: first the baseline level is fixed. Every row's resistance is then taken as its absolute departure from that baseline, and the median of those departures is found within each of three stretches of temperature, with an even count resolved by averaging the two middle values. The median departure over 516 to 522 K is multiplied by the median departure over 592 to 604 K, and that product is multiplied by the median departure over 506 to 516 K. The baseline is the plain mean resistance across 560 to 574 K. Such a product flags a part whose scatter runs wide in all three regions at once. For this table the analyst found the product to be 76.5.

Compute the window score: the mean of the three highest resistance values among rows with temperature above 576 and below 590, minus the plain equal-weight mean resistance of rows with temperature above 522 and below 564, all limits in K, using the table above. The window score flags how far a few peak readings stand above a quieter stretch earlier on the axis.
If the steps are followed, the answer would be 1.8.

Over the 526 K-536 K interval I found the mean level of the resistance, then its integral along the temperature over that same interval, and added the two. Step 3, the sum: 976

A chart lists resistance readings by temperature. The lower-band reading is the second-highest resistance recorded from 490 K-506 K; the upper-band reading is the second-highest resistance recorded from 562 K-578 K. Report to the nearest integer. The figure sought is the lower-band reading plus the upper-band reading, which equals 181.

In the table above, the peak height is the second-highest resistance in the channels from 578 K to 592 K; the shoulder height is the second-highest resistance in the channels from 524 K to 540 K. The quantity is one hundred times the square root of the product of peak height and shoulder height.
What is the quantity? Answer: 9153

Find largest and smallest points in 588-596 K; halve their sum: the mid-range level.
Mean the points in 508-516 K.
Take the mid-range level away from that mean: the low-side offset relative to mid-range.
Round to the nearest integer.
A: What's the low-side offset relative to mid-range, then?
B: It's 3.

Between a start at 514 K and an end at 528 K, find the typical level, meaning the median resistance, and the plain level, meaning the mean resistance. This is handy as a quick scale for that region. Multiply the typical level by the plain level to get 8957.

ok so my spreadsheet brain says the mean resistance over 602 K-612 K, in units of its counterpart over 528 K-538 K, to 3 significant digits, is 1.02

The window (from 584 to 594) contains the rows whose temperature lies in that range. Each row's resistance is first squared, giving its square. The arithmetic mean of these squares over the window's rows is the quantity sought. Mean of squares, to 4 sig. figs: 7400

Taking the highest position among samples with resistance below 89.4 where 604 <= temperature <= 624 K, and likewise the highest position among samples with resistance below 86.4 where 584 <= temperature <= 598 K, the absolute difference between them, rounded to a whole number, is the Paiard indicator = 30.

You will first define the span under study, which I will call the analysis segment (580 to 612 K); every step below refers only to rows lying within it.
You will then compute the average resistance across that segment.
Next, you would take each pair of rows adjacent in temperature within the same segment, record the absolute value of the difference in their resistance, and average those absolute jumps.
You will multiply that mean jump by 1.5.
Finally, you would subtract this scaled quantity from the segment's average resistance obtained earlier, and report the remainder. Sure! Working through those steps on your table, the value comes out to 79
